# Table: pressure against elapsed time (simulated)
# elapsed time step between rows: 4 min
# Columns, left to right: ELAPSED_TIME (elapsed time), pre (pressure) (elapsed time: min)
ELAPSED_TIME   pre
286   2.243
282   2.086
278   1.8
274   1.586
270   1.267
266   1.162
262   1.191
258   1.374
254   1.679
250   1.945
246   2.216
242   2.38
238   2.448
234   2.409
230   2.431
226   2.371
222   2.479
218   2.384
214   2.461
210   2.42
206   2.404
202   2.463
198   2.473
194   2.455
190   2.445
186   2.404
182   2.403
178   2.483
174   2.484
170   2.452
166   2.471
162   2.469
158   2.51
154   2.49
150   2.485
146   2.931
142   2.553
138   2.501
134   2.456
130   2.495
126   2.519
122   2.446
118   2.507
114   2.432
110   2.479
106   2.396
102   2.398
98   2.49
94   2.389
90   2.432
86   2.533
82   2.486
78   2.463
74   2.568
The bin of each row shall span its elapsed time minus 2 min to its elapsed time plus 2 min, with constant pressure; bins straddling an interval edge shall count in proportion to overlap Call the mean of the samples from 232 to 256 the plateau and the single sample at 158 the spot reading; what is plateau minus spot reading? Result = -0.33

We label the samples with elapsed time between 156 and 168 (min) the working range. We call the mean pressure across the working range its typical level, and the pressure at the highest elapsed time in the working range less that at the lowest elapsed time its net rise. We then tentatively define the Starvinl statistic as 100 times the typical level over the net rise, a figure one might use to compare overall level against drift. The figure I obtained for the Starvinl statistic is -6368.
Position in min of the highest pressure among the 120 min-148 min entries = 146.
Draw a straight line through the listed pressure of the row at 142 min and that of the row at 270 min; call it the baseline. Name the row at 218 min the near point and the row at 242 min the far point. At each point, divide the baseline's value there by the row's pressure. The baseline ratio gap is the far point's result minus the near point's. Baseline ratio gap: -0.10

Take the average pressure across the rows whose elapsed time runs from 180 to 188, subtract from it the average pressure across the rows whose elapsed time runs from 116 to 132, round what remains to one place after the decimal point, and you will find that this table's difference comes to -0.1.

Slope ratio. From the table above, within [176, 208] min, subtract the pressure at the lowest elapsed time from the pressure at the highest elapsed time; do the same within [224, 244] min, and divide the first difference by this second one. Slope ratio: -8.8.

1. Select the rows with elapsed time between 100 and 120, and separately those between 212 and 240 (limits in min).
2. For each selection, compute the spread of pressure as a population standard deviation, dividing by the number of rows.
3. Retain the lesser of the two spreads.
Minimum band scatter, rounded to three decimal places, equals 0.037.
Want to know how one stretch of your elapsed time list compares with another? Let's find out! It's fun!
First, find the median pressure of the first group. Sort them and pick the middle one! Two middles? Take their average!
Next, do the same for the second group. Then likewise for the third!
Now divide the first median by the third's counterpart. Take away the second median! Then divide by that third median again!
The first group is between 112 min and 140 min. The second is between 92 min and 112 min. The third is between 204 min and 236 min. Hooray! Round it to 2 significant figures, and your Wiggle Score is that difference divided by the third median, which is -0.57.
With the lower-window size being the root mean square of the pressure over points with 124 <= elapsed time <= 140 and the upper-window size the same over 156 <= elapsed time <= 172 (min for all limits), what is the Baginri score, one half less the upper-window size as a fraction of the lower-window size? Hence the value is -0.493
